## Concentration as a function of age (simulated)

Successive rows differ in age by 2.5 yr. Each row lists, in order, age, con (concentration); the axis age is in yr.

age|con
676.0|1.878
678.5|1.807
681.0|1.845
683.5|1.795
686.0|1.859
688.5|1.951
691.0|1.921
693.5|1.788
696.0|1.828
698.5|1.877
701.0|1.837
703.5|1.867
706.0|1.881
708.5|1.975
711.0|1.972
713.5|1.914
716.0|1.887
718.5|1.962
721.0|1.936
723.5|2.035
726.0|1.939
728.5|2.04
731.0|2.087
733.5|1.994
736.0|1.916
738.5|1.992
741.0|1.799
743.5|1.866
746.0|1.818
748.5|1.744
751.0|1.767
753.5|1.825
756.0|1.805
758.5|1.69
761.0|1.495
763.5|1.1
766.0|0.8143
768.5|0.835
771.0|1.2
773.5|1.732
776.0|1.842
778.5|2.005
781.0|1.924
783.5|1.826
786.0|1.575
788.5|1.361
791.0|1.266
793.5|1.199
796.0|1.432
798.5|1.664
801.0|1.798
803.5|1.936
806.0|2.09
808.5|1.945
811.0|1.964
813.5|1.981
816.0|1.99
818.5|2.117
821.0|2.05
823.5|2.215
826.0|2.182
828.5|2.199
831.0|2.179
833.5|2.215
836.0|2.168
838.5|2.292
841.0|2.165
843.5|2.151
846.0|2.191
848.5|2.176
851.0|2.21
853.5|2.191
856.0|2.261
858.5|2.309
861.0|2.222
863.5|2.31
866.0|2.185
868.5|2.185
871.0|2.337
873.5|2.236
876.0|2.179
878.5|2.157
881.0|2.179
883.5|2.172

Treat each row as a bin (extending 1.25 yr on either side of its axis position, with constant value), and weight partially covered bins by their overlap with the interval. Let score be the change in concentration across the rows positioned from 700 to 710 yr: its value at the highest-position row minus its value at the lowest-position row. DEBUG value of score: 0.14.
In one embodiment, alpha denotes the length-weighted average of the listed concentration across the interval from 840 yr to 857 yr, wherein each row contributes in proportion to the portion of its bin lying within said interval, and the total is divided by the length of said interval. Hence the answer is 2.19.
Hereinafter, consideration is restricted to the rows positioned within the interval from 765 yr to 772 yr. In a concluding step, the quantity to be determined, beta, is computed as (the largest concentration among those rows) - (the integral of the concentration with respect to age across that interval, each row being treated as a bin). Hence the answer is -5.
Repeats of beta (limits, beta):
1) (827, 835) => -15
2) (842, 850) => -15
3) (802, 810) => -14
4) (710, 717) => -11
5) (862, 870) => -16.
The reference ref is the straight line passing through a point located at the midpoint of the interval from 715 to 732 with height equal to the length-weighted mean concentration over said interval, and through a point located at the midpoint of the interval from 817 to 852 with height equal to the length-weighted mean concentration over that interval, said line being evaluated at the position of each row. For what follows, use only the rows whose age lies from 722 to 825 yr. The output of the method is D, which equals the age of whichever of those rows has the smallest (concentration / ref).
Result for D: 766.0 yr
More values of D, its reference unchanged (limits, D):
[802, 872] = 803.5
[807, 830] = 808.5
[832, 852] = 843.5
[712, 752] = 748.5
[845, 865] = 848.5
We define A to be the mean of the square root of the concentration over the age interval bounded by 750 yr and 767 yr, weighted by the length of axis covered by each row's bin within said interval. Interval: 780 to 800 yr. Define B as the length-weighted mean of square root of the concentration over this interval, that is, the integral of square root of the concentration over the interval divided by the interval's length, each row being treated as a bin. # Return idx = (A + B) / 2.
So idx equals 1.22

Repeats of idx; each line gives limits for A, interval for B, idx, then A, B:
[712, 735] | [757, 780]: 1.29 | 1.41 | 1.18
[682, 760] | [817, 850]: 1.42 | 1.37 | 1.47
